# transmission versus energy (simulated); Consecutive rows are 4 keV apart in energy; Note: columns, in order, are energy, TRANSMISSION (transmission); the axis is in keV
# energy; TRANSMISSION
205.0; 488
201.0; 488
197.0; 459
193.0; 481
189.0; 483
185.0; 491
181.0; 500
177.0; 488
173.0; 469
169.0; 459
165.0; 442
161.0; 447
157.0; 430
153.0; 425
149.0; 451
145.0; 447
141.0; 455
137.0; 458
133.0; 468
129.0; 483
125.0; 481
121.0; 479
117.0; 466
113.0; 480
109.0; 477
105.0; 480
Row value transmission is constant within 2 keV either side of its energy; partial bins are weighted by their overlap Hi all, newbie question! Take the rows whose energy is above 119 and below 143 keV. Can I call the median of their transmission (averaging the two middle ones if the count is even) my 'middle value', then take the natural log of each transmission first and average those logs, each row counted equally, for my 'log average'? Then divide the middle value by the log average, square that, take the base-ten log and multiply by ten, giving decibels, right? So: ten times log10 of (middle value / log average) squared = 37.7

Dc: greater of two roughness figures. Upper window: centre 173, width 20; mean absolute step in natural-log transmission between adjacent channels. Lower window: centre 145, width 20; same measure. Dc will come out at 0.0308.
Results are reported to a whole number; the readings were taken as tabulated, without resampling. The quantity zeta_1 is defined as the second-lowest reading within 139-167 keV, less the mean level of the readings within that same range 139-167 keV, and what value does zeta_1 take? -12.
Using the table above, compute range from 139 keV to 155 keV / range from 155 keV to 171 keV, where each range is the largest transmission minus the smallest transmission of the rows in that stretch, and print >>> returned 1.0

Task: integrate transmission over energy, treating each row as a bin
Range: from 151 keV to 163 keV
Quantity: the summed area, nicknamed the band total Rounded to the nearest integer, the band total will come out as 5208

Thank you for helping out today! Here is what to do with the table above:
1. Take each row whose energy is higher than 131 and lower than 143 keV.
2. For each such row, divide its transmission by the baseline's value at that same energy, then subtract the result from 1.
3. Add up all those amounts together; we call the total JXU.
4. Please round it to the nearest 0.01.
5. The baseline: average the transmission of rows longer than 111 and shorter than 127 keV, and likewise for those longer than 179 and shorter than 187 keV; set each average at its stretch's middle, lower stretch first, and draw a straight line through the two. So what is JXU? 0.13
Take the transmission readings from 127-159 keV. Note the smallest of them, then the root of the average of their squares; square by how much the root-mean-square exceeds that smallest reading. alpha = 755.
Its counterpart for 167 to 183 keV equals 411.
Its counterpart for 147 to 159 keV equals 110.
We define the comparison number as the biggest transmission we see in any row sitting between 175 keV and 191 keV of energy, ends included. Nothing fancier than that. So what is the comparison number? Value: 500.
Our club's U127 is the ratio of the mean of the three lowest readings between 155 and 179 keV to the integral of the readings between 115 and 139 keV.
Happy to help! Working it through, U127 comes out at 0.039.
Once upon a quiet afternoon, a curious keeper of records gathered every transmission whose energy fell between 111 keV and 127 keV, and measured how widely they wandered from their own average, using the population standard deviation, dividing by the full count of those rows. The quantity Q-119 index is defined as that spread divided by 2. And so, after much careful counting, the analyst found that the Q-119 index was 3.1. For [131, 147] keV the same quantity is 3.8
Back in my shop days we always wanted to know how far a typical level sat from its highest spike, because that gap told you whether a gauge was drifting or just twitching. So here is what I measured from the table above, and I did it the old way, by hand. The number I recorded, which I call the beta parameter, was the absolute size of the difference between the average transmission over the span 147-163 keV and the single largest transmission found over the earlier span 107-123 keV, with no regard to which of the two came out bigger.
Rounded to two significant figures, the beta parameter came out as 42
